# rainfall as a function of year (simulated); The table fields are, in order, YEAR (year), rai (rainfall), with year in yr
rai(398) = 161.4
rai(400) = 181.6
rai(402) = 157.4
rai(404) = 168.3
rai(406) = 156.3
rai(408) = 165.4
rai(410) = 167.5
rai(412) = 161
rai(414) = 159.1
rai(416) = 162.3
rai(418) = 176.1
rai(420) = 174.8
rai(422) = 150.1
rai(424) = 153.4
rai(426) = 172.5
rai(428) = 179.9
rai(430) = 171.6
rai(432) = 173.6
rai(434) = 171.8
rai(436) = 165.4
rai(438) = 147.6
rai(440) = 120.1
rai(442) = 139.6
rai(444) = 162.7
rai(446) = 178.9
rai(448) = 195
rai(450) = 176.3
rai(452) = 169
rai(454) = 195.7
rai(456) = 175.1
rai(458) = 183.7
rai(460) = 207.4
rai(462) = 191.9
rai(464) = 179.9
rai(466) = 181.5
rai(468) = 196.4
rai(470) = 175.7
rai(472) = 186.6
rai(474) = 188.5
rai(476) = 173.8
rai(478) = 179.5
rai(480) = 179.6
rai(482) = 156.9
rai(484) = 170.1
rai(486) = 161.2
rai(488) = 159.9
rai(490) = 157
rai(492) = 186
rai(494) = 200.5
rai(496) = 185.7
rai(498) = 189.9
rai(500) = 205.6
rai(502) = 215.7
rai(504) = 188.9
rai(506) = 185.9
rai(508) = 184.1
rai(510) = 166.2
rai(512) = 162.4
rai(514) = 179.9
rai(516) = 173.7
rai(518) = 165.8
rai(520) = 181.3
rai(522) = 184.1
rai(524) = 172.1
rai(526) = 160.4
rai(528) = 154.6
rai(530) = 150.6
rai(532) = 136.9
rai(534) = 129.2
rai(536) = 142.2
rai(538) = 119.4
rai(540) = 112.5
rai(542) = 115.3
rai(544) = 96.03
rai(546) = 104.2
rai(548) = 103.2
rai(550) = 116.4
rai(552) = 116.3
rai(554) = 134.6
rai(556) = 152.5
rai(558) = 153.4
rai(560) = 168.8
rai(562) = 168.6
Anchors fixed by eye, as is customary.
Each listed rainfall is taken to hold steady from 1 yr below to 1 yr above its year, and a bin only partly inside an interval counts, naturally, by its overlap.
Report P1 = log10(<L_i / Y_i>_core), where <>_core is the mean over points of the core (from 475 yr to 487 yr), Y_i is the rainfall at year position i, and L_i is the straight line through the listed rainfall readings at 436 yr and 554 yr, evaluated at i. -0.043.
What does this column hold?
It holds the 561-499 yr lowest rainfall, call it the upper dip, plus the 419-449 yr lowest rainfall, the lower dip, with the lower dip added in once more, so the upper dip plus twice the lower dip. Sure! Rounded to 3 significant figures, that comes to 336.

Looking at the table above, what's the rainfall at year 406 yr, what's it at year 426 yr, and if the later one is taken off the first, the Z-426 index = -16.2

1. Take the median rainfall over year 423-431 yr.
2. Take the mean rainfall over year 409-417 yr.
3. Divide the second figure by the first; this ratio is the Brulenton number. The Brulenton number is 0.944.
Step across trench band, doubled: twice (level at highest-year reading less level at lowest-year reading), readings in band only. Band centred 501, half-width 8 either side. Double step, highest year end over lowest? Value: -33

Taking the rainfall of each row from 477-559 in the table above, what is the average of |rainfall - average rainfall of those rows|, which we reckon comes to 24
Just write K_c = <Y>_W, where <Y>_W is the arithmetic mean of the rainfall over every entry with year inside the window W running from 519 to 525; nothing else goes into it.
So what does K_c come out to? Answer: 179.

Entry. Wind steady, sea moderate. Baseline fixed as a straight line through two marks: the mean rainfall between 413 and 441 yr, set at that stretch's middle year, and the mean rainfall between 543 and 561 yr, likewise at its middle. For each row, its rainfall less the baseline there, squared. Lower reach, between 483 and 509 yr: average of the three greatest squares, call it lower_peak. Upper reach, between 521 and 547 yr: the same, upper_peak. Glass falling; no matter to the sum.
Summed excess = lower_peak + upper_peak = 5865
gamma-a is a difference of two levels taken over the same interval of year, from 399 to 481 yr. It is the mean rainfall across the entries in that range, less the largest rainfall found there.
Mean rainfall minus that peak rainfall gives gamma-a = -35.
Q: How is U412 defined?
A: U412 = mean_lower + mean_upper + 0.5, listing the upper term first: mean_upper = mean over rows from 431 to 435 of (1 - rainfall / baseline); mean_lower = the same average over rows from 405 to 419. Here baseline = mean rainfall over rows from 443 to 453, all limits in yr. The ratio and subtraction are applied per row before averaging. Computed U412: 0.59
